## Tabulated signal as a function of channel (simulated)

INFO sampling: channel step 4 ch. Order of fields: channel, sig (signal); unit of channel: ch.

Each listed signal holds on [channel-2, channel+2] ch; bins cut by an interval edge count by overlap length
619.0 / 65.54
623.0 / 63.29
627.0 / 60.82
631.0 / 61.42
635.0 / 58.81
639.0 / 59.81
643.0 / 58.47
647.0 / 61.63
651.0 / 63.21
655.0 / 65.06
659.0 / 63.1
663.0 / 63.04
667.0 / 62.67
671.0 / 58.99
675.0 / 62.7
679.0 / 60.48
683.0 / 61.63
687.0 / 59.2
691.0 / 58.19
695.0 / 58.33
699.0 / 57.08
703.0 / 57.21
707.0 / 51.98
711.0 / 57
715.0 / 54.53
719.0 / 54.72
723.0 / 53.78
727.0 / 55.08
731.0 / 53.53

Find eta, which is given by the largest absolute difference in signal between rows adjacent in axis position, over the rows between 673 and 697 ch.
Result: 2.4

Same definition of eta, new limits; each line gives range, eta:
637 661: 3.2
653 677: 3.7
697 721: 5.2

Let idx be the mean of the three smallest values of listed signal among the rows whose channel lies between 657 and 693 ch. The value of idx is 58.8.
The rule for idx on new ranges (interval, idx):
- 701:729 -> 53.4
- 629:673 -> 58.8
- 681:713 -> 55.4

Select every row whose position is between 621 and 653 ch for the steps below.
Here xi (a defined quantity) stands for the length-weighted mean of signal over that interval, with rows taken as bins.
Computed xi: 60.9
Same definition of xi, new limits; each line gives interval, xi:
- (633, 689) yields 61.3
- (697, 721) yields 55.4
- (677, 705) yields 58.9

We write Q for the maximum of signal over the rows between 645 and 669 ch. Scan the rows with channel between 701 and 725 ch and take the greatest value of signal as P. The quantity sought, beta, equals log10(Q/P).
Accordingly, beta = 0.056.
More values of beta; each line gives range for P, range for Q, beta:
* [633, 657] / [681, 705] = -0.024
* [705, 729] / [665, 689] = 0.041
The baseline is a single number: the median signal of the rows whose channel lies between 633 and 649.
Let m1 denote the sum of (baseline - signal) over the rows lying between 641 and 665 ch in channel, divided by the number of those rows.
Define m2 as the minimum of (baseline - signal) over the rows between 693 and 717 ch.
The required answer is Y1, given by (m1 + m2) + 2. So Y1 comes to -0.1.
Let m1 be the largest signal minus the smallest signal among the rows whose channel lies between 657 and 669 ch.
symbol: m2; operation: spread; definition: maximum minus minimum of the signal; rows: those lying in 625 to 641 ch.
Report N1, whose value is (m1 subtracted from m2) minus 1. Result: 1.2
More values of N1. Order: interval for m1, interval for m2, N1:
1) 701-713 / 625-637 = -3.6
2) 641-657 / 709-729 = -4.4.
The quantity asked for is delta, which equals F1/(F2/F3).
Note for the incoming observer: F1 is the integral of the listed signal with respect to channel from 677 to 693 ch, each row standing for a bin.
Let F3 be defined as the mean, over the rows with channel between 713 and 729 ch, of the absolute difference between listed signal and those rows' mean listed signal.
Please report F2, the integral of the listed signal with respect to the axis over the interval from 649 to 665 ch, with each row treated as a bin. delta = 0.35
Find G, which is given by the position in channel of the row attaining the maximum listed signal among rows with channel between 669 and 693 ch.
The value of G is 675.0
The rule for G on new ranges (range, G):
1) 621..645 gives 623.0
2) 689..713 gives 695.0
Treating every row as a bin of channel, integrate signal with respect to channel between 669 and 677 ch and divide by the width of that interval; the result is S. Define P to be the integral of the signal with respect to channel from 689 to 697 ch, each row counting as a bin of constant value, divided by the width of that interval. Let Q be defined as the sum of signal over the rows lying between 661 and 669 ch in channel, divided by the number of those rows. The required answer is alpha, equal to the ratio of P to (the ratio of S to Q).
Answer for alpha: 60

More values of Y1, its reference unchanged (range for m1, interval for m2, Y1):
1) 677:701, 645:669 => -3.6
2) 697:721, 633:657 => 0.1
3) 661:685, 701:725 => 1.8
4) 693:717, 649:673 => -0.5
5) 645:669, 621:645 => -5.8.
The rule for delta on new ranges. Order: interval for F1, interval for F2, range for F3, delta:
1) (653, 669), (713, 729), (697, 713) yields 2.23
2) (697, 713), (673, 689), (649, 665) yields 0.67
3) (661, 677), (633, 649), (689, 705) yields 0.58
